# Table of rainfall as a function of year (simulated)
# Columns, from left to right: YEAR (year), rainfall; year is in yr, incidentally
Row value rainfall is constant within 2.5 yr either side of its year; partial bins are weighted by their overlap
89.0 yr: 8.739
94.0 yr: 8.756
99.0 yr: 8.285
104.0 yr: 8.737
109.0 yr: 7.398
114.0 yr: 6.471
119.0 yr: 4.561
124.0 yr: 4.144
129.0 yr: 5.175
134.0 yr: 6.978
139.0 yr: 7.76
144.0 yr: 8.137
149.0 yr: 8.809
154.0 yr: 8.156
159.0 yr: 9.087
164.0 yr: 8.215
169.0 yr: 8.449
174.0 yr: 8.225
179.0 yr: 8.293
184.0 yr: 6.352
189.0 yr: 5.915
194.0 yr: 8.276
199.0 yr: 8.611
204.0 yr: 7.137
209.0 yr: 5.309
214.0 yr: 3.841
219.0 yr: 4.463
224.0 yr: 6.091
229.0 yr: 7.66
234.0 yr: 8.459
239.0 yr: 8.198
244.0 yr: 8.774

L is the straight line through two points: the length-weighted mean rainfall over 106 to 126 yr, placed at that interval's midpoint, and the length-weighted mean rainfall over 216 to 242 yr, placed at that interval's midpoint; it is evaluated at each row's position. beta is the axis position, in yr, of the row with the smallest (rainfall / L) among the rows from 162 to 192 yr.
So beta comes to 189.0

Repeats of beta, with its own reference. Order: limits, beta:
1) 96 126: 124.0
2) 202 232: 214.0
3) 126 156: 129.0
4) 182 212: 209.0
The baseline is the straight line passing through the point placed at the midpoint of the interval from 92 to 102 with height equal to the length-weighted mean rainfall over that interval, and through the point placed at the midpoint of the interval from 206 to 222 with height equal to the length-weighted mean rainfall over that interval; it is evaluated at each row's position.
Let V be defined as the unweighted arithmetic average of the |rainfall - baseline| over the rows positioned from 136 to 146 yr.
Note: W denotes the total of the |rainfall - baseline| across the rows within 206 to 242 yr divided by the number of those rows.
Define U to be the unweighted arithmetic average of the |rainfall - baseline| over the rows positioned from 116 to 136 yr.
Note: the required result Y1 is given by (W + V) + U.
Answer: 5.4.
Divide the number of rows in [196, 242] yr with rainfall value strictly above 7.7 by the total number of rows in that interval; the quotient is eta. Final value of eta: 0.33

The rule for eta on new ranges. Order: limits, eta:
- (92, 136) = 0.33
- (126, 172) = 0.78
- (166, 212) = 0.56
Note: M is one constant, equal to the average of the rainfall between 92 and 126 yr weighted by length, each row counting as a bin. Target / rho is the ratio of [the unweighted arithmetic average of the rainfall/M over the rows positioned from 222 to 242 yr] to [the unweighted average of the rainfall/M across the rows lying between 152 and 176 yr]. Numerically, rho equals 0.9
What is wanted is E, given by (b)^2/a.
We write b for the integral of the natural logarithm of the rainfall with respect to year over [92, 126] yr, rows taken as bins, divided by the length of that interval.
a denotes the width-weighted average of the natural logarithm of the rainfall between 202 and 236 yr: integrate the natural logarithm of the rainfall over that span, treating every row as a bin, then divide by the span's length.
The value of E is 2.03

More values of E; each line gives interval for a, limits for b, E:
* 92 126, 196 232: 1.69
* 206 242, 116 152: 1.87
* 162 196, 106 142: 1.58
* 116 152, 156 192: 2.27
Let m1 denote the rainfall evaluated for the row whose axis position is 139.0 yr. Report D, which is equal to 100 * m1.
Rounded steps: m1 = 7.76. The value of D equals 776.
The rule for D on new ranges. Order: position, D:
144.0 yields 814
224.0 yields 609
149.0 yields 881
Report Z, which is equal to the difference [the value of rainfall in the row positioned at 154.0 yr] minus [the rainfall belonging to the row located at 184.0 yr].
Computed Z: 1.8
